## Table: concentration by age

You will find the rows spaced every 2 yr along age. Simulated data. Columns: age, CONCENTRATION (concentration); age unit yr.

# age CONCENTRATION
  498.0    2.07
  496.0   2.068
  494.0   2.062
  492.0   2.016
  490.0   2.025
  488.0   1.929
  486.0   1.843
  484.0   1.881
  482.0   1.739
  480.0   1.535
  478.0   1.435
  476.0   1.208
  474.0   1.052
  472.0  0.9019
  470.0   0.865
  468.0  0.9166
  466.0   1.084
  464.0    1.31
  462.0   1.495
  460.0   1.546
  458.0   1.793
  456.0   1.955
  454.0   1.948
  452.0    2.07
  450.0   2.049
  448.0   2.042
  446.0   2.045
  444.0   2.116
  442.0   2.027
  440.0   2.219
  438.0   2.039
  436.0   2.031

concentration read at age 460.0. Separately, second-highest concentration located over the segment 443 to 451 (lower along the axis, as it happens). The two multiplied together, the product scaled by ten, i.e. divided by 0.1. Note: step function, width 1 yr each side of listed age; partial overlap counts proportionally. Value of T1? 31.7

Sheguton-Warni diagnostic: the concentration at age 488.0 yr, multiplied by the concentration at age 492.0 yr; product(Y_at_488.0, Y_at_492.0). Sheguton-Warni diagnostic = 3.9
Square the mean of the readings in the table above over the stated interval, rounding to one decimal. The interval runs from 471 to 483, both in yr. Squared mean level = 1.7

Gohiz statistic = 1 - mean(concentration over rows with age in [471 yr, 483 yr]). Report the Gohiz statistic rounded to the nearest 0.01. -0.31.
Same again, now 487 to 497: -1.02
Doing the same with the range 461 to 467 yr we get -0.30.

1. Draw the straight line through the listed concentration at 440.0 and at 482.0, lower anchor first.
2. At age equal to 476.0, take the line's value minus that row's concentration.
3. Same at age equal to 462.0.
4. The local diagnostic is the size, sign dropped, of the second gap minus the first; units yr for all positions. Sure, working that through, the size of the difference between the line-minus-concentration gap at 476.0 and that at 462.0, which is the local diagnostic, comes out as 0.13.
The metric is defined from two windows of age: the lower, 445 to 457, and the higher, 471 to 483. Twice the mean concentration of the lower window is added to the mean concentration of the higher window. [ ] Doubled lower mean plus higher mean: 5.3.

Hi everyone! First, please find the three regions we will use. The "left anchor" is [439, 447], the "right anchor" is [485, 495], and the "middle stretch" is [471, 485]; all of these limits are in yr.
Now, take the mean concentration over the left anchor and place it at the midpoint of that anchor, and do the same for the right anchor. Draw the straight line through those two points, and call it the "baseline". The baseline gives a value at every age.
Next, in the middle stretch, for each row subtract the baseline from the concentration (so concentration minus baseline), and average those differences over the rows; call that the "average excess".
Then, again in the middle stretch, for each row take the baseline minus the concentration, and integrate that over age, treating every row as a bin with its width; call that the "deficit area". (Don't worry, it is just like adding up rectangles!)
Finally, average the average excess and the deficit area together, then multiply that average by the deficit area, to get 34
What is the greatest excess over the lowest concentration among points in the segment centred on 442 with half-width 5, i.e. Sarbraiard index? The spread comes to 0.19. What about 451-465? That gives 0.76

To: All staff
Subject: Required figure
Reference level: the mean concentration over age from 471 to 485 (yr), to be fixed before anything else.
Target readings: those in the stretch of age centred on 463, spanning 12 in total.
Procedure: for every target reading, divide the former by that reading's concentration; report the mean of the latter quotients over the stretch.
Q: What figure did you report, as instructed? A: 1.08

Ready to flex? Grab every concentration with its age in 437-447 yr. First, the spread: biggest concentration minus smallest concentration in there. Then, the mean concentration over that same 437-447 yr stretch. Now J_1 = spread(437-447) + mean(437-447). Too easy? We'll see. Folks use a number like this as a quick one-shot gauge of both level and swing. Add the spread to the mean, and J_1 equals 2.28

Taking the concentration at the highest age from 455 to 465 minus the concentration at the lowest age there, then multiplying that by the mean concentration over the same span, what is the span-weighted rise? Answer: -1.0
